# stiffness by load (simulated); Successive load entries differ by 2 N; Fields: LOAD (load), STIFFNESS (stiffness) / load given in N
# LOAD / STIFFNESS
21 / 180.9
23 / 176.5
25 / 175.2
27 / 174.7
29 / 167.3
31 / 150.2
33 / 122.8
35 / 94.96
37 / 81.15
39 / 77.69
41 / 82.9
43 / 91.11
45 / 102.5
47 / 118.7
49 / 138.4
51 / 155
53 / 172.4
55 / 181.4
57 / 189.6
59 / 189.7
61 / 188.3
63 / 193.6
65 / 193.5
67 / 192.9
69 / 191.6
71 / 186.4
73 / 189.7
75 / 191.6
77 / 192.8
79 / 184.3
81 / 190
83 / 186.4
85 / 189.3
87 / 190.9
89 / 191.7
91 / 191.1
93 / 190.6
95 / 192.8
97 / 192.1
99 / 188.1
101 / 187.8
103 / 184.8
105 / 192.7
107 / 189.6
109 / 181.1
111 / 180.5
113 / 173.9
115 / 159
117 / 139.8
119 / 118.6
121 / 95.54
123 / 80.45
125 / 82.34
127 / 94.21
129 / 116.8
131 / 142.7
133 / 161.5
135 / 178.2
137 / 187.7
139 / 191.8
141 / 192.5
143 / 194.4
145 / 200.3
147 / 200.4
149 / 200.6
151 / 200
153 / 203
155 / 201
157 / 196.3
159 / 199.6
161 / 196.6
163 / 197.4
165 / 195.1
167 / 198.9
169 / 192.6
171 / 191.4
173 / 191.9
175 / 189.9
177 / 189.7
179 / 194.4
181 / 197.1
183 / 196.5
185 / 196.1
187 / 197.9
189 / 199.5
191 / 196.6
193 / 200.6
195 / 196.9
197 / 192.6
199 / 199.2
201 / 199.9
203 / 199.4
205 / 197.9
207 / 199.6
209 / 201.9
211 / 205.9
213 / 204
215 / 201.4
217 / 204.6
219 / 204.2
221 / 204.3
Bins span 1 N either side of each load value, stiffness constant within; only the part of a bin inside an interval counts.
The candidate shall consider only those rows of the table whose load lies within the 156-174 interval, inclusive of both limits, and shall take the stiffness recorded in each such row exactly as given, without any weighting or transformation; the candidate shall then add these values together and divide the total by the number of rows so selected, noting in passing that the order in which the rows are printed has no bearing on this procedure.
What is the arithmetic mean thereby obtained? 196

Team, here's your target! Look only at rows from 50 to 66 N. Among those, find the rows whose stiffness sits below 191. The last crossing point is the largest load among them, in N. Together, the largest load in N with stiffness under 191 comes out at 61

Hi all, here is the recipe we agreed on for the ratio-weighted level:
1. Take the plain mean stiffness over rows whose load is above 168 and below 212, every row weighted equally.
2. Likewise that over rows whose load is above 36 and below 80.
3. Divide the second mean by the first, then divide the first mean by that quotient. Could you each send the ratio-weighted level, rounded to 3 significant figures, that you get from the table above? 244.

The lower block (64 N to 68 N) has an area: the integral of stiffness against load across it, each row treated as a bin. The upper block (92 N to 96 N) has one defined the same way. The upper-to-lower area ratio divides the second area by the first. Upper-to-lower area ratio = 1.0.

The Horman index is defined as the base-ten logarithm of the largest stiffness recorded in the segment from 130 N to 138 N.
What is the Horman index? 2.27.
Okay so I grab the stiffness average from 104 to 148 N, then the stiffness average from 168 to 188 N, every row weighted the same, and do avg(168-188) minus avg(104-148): 37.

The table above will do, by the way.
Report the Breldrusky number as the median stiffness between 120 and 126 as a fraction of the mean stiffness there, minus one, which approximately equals -0.044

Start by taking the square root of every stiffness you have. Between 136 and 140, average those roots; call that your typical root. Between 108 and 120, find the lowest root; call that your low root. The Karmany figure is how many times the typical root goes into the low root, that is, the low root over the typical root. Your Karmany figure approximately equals 0.79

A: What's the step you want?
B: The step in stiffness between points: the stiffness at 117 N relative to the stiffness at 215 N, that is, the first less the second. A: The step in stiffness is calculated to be -62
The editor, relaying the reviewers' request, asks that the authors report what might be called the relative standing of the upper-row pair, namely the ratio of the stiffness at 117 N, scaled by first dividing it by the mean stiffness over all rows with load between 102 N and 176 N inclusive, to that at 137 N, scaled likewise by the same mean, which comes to 0.74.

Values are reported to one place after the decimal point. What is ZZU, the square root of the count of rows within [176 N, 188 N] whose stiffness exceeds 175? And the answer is 2.4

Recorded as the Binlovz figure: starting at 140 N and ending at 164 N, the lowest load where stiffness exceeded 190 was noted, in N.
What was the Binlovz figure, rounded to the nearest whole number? 141 N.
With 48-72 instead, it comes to 63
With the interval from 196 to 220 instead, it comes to 197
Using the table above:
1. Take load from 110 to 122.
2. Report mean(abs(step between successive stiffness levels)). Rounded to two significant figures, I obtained 17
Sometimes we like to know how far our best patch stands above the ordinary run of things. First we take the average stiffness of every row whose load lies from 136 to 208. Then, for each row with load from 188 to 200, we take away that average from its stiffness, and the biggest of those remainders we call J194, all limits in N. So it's 4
